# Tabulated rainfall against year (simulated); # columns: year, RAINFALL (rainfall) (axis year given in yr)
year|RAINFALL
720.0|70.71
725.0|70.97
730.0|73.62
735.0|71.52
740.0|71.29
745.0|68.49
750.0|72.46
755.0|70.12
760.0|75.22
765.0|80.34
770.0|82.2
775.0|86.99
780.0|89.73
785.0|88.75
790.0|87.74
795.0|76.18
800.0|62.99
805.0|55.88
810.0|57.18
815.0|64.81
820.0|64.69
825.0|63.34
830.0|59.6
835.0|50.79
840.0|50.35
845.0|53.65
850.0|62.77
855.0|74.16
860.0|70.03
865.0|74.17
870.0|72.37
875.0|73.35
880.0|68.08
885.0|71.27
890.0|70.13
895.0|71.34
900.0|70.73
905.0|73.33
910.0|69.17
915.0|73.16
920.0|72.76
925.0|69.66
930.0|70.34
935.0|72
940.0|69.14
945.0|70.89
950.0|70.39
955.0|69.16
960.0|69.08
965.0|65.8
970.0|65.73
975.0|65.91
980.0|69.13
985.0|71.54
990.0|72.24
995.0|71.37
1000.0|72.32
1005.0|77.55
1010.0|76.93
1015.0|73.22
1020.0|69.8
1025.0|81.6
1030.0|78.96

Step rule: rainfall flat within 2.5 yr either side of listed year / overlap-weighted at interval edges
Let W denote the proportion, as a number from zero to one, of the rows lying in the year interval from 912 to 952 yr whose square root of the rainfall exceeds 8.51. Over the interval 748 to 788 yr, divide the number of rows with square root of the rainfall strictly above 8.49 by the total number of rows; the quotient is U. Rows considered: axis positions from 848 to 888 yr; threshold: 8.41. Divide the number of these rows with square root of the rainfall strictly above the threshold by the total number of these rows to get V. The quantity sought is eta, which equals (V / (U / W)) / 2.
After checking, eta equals 0.09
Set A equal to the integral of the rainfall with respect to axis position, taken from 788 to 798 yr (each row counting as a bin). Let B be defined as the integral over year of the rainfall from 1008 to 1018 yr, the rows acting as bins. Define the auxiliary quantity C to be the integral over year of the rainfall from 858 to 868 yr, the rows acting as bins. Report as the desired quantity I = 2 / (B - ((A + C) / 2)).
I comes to -0.11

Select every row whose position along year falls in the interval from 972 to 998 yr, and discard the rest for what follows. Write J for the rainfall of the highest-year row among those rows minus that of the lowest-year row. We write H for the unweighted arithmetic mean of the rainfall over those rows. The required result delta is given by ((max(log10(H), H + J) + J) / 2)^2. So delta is 1639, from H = 70.0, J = 5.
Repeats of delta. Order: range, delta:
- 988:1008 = 1764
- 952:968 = 939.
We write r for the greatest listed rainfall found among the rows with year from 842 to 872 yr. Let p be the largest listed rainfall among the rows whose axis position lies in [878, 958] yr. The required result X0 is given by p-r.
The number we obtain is -0.8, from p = 73.33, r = 74.17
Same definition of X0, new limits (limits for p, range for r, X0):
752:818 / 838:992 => 15.6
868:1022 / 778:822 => -12.2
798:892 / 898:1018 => -3.4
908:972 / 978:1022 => -4.4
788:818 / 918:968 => 15.0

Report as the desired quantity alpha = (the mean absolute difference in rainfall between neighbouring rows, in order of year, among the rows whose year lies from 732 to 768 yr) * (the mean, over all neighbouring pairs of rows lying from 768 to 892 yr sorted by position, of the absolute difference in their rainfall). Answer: 15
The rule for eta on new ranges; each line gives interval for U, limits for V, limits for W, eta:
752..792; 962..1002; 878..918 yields 0.07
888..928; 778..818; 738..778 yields 0.42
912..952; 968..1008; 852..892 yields 0.47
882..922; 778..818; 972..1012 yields 0.17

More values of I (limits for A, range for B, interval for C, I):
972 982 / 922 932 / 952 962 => 0.11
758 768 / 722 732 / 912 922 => -0.06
